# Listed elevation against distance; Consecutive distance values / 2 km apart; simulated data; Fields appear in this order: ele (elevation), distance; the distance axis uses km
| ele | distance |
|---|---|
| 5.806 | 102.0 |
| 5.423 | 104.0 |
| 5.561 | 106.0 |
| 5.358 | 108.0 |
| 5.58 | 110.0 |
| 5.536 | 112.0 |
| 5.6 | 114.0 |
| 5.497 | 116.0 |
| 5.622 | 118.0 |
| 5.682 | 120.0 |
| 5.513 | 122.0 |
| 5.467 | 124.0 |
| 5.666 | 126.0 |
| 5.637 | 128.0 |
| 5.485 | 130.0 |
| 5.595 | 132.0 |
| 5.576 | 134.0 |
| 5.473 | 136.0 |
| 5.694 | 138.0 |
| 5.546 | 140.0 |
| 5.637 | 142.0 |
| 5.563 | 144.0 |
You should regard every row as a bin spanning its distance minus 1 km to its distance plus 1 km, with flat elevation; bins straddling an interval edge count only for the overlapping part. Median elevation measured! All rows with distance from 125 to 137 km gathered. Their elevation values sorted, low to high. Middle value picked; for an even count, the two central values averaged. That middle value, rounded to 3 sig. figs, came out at 5.59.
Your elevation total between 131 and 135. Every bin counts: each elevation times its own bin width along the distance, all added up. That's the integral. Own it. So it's 22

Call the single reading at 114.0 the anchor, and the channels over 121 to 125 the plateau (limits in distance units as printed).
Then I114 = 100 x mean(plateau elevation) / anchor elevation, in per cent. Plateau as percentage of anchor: 98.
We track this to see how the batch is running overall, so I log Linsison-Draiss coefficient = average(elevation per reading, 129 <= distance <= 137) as 5.532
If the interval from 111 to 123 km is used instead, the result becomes 5.575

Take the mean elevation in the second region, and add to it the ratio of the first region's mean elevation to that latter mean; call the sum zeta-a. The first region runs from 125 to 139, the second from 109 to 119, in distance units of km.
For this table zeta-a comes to 6.57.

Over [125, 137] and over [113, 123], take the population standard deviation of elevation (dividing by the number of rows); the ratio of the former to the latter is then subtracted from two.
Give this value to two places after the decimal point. 0.96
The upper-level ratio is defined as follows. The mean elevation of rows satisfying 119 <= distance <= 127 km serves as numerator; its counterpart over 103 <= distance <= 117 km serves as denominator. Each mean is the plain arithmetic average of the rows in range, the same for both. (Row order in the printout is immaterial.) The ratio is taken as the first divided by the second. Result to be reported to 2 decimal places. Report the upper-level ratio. 1.01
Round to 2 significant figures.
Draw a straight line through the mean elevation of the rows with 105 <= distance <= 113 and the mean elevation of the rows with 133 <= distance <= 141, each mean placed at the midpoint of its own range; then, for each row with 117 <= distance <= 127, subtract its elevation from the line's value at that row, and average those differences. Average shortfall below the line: -0.052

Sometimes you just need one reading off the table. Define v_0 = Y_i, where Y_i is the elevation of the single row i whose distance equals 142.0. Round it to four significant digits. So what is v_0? 5.637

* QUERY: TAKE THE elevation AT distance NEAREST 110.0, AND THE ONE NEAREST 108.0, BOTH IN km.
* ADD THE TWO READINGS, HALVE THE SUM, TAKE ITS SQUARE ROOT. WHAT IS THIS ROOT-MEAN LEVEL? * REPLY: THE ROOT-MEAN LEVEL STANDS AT 2.34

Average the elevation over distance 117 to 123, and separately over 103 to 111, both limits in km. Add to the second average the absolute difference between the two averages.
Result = 5.61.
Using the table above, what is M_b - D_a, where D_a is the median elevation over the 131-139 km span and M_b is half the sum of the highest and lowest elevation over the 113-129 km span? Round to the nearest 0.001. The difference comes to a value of -0.011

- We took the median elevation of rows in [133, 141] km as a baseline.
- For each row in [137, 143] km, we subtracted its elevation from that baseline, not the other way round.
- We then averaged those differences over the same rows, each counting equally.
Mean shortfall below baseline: -0.065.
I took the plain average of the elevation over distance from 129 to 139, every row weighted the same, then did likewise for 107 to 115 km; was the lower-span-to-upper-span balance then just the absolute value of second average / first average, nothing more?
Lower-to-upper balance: 0.992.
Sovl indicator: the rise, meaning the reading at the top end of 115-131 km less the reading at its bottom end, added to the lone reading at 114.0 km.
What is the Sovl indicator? 5.59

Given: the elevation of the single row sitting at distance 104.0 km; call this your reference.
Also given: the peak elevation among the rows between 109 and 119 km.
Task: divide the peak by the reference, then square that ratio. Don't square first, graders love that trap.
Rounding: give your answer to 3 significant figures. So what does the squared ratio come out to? 1.07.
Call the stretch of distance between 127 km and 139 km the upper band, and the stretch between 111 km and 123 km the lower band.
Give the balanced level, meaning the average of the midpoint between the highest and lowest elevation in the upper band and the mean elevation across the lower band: 5.58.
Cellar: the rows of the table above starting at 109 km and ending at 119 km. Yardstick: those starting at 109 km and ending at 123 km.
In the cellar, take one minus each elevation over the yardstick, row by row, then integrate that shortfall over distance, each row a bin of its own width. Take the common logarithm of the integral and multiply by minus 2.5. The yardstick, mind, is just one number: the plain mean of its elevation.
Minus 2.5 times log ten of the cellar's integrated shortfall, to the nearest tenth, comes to 4.5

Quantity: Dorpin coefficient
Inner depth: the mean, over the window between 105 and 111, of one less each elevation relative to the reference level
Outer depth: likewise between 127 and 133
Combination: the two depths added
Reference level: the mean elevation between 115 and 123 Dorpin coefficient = 0.015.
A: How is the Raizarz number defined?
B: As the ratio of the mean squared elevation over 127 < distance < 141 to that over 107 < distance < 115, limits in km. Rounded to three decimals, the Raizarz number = 1.019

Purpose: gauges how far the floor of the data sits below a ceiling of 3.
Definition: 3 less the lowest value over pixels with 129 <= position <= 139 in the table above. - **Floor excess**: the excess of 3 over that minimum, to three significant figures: -2.47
